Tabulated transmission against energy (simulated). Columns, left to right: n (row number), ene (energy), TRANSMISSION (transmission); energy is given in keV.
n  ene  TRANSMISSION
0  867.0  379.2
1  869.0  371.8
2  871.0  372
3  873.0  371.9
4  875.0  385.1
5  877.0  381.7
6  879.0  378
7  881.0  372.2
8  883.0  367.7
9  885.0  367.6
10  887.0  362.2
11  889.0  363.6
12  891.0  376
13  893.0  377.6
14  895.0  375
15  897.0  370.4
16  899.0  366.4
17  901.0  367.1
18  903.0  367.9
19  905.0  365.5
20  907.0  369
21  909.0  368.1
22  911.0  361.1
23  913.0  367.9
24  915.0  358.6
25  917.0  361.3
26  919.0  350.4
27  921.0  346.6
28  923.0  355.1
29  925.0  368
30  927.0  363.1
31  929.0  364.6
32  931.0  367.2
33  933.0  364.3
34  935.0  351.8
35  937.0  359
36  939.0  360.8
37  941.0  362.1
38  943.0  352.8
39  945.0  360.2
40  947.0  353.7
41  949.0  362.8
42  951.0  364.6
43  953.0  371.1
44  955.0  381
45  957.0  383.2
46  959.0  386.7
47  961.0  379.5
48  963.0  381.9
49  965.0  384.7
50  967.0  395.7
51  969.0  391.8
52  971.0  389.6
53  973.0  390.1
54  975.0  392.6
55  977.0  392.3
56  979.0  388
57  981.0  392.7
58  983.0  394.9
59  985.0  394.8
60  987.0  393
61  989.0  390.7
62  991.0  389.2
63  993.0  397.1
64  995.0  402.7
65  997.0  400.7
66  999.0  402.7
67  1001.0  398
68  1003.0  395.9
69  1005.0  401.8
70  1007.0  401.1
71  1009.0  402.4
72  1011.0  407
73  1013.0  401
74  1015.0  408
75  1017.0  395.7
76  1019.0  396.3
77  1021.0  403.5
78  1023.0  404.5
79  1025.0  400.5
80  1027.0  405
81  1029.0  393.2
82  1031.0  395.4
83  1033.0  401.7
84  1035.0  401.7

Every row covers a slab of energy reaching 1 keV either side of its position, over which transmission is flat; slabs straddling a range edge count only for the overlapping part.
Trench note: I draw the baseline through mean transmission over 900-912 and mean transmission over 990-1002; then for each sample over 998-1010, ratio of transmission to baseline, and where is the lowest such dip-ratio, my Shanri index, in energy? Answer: 1003.0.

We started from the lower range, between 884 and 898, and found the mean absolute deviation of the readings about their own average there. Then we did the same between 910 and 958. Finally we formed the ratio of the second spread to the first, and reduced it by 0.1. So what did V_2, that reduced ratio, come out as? 1.1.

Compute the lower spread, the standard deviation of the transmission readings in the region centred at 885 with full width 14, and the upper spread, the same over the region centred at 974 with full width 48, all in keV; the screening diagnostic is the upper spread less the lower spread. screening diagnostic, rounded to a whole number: 3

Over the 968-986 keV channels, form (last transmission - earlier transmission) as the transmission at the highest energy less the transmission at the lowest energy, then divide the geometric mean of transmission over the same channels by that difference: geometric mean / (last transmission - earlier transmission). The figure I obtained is 131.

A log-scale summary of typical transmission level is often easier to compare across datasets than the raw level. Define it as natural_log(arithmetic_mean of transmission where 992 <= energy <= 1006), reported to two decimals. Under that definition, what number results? 5.99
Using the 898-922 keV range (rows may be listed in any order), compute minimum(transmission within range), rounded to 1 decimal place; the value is 346.6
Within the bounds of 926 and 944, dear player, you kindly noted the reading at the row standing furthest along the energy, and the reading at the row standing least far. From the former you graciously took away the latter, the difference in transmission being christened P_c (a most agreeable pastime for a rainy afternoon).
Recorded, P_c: -10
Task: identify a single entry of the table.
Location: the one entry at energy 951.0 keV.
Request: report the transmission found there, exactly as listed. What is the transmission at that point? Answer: 364.6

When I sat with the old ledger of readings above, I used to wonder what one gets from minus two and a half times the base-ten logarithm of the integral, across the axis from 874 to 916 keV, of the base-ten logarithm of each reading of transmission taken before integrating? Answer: -5.08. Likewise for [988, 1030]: -5.10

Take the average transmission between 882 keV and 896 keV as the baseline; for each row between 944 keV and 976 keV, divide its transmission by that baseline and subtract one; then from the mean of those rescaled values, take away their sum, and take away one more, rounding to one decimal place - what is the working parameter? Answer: -1.4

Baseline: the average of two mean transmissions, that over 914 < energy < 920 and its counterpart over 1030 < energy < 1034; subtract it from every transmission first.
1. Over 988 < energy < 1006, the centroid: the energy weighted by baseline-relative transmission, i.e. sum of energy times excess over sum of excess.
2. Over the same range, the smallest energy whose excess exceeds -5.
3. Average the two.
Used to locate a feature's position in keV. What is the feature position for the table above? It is 993.4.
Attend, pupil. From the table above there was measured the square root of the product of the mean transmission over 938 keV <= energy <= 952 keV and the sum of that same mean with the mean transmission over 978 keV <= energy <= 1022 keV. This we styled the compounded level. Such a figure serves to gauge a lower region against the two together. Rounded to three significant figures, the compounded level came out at 522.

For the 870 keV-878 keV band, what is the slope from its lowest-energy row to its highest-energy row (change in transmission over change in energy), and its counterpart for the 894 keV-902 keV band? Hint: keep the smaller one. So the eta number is -1.3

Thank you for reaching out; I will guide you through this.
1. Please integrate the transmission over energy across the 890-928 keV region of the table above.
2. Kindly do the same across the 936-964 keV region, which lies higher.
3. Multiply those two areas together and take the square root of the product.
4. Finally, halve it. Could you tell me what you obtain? 5982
